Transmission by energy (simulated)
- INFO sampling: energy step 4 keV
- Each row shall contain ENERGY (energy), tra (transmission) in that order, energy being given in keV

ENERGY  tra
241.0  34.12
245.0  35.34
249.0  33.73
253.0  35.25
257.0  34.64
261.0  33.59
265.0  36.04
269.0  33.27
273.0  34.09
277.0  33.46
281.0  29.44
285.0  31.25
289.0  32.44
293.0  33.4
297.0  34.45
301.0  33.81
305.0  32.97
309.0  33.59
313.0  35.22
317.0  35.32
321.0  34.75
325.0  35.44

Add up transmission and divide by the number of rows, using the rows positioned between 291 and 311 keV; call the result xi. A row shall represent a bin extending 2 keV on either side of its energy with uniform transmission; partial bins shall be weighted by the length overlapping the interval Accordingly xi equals 33.6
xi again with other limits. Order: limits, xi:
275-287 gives 31.4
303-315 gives 33.9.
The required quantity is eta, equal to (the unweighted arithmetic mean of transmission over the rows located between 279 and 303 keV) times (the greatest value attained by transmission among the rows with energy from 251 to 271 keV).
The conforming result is 1170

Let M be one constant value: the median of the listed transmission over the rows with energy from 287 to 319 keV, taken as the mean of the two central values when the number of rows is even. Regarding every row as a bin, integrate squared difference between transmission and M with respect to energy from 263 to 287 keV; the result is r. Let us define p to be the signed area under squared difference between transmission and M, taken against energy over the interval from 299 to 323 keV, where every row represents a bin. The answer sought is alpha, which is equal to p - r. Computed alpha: -94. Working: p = 26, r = 120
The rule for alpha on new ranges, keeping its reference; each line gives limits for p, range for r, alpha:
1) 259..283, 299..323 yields 70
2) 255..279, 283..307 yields -8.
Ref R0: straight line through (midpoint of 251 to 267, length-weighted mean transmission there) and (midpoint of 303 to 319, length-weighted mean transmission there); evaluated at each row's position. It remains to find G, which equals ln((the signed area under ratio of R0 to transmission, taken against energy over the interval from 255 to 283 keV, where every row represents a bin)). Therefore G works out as 3.37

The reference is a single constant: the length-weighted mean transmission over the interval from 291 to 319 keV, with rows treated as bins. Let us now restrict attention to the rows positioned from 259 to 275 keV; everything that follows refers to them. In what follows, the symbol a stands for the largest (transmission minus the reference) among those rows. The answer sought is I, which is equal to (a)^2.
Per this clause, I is 3.7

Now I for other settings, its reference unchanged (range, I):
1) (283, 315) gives 1.2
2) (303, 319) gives 1.5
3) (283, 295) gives 0.5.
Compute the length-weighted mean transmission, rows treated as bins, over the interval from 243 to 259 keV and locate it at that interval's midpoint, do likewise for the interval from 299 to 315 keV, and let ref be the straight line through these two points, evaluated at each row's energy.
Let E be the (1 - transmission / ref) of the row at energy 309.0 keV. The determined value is 0.01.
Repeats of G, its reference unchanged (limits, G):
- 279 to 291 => 2.59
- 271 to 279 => 2.11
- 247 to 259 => 2.50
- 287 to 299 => 2.52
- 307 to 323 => 2.76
